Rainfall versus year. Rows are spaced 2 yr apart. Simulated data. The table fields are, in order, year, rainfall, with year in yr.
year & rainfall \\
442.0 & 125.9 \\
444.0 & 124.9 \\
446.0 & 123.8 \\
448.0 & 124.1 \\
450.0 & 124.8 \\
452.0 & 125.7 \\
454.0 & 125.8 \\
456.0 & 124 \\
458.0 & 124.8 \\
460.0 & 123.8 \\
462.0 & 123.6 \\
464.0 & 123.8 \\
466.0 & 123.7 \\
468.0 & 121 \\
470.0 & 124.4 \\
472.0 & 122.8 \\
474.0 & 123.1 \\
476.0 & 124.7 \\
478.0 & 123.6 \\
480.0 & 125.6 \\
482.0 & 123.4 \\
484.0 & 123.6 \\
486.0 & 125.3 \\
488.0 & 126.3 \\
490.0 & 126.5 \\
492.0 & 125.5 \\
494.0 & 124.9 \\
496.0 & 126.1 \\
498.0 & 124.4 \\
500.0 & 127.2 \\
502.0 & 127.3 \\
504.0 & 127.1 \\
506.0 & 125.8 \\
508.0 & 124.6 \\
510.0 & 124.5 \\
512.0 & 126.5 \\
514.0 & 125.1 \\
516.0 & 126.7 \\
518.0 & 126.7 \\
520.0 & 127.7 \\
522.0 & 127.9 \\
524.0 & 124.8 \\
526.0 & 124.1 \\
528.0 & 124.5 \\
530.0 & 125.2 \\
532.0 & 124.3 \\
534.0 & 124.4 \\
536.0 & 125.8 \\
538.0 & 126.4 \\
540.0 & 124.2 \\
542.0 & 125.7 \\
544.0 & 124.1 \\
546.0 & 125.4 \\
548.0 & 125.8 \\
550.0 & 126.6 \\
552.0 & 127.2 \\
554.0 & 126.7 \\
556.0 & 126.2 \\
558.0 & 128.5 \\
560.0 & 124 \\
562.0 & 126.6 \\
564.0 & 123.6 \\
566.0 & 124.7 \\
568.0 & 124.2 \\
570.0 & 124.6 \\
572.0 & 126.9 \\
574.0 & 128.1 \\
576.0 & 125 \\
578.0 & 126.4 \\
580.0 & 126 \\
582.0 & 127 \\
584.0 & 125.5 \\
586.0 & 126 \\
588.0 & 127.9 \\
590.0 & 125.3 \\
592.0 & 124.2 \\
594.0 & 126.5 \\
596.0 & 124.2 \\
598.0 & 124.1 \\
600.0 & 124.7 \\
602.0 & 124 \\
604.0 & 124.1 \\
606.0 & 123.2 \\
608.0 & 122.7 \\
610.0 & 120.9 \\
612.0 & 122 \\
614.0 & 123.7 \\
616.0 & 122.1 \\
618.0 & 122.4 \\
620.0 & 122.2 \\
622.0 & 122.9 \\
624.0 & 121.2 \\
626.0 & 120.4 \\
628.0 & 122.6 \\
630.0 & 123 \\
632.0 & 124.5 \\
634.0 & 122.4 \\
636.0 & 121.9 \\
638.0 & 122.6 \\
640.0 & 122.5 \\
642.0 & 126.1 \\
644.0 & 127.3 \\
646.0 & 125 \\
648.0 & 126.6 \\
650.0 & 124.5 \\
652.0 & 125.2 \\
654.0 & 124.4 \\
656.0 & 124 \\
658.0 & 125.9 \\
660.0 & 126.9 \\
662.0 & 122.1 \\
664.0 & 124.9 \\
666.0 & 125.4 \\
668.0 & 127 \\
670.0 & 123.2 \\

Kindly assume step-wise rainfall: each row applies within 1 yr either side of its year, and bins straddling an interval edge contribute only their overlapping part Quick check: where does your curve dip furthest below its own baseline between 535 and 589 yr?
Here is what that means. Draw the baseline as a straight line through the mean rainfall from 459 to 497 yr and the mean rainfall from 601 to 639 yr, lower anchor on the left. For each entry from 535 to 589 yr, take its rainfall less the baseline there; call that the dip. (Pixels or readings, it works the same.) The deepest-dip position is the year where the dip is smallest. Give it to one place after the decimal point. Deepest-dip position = 564.0 yr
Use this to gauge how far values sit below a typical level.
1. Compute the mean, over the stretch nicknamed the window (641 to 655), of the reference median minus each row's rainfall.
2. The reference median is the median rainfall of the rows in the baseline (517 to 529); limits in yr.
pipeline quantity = 0.2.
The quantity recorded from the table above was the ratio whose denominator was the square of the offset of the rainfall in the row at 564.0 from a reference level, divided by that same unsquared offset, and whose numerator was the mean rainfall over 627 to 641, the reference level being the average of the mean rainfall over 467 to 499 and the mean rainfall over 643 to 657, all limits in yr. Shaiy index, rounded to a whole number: -97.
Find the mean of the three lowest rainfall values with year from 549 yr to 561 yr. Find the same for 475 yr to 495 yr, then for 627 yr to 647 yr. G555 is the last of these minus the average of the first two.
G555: -2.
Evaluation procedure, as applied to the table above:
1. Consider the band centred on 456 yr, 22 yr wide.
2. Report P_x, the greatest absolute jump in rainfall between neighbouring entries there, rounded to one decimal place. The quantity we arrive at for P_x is 1.8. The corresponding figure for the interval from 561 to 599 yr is 3.1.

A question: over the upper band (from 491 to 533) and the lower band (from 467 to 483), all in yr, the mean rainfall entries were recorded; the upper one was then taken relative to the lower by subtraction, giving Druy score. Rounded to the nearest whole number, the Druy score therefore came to 2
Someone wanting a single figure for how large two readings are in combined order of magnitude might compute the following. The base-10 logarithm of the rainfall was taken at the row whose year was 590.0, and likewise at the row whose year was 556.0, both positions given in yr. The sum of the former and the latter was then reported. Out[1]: 4.199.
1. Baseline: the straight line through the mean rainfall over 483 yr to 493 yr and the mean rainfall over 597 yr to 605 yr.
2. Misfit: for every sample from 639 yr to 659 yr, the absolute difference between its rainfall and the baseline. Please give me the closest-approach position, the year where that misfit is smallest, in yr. 656.0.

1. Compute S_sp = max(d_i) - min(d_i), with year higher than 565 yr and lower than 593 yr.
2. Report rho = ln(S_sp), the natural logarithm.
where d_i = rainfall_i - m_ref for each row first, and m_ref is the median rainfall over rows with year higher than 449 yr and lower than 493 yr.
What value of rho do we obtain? 1.36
